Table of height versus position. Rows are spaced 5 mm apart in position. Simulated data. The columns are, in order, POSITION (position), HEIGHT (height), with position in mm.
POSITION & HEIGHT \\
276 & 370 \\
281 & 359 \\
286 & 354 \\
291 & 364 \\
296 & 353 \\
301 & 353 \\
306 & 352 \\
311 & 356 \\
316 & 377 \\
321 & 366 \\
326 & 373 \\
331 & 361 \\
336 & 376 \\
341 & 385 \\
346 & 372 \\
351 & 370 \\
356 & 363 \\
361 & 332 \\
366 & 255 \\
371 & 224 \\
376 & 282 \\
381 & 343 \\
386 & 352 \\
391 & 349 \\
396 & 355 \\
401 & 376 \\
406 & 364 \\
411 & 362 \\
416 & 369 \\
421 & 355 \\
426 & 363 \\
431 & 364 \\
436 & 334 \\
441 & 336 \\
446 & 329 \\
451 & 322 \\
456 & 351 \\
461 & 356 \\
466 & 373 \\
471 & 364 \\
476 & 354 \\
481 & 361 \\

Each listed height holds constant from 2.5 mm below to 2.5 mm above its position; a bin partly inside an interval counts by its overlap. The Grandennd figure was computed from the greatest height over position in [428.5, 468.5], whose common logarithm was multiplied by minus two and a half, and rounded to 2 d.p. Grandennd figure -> -6.43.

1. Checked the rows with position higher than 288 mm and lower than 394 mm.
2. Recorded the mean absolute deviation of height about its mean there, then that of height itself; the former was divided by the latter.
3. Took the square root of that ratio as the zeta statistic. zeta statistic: 0.28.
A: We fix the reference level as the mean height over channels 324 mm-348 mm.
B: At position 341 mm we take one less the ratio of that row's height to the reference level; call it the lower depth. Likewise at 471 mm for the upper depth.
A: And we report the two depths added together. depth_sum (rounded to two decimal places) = -0.01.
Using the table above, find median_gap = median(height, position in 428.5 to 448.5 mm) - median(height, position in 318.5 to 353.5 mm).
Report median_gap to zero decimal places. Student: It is -37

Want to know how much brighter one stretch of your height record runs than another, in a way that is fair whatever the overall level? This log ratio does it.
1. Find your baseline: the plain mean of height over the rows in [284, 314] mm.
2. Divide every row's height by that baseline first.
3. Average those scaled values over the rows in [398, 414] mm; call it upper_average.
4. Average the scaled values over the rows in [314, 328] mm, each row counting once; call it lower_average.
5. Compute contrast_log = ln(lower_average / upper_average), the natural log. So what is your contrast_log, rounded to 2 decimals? 0.01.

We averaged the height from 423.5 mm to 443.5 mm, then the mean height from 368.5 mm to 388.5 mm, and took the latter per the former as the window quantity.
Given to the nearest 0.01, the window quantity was 0.86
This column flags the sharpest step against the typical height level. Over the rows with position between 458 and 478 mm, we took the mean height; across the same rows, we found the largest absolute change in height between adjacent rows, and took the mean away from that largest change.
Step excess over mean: -345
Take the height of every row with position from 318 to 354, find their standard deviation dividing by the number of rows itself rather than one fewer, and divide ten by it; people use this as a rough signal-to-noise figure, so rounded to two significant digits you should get 1.4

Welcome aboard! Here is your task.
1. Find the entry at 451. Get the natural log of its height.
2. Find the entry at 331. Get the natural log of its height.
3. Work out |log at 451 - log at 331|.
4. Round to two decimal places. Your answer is 0.11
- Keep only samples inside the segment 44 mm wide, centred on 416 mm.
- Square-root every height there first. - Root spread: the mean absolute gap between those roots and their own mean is 0.22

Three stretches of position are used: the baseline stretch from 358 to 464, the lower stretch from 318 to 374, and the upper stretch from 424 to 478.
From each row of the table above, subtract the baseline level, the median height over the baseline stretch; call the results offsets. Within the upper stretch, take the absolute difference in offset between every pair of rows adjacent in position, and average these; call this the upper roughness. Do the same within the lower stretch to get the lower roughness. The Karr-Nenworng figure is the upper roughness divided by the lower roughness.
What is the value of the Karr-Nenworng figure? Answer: 0.57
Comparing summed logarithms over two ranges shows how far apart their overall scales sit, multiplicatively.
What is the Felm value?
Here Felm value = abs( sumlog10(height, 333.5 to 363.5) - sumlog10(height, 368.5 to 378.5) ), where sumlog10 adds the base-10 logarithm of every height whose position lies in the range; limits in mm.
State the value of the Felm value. 10.6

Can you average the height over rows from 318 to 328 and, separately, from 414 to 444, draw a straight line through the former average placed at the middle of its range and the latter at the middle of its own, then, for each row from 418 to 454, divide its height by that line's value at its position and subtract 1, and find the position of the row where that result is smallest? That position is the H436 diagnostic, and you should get 451 mm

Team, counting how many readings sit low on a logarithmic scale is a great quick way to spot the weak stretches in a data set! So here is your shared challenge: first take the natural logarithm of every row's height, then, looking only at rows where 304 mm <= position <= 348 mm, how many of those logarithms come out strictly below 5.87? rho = 1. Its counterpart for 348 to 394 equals 7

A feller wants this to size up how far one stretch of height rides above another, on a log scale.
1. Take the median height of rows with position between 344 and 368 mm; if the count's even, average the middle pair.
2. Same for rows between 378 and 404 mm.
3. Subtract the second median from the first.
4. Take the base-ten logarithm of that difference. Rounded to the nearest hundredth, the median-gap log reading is 1.04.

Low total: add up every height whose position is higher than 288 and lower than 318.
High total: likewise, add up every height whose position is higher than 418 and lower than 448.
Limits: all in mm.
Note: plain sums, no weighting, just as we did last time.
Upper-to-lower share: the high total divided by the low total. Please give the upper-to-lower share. 0.97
